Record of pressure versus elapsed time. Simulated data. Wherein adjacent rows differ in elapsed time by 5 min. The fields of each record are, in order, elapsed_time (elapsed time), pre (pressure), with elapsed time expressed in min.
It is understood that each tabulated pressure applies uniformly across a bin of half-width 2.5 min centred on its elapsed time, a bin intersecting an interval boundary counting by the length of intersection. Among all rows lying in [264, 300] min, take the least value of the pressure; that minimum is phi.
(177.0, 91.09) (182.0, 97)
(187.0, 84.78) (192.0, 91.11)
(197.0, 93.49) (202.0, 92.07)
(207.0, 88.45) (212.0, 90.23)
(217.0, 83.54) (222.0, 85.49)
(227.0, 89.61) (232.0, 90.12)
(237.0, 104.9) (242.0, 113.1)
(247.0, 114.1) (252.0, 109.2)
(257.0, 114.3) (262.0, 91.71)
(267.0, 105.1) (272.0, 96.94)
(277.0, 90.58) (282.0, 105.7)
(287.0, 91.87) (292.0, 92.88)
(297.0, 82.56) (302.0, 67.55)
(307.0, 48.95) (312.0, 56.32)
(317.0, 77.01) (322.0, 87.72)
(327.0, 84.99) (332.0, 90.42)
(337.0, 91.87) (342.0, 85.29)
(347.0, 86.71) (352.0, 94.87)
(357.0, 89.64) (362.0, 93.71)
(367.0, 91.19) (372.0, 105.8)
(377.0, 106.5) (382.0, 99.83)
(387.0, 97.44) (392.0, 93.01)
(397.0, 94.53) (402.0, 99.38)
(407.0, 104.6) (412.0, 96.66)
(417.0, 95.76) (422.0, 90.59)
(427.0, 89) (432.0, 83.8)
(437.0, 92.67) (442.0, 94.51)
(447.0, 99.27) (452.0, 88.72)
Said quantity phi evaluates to 82.56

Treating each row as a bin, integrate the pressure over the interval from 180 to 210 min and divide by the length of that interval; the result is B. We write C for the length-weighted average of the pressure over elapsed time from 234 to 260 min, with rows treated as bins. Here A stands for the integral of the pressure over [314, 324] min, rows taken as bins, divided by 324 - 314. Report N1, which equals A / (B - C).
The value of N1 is -4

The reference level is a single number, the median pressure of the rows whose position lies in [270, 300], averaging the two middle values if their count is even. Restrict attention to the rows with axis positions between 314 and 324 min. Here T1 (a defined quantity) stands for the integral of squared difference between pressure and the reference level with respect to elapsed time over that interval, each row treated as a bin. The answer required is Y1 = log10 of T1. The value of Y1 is 3.3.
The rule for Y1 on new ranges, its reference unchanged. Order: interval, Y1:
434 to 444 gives 1.8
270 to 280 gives 2.3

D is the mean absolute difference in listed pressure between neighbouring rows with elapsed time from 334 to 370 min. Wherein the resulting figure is 4.7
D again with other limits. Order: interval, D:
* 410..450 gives 4.0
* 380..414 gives 4.4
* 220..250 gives 5.7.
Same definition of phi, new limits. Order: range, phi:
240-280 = 90.58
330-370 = 85.29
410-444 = 83.8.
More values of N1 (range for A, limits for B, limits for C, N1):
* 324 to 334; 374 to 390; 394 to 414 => 36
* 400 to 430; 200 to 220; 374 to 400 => -10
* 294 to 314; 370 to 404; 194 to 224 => 6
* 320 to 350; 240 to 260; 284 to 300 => 4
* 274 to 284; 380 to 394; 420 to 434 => 11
